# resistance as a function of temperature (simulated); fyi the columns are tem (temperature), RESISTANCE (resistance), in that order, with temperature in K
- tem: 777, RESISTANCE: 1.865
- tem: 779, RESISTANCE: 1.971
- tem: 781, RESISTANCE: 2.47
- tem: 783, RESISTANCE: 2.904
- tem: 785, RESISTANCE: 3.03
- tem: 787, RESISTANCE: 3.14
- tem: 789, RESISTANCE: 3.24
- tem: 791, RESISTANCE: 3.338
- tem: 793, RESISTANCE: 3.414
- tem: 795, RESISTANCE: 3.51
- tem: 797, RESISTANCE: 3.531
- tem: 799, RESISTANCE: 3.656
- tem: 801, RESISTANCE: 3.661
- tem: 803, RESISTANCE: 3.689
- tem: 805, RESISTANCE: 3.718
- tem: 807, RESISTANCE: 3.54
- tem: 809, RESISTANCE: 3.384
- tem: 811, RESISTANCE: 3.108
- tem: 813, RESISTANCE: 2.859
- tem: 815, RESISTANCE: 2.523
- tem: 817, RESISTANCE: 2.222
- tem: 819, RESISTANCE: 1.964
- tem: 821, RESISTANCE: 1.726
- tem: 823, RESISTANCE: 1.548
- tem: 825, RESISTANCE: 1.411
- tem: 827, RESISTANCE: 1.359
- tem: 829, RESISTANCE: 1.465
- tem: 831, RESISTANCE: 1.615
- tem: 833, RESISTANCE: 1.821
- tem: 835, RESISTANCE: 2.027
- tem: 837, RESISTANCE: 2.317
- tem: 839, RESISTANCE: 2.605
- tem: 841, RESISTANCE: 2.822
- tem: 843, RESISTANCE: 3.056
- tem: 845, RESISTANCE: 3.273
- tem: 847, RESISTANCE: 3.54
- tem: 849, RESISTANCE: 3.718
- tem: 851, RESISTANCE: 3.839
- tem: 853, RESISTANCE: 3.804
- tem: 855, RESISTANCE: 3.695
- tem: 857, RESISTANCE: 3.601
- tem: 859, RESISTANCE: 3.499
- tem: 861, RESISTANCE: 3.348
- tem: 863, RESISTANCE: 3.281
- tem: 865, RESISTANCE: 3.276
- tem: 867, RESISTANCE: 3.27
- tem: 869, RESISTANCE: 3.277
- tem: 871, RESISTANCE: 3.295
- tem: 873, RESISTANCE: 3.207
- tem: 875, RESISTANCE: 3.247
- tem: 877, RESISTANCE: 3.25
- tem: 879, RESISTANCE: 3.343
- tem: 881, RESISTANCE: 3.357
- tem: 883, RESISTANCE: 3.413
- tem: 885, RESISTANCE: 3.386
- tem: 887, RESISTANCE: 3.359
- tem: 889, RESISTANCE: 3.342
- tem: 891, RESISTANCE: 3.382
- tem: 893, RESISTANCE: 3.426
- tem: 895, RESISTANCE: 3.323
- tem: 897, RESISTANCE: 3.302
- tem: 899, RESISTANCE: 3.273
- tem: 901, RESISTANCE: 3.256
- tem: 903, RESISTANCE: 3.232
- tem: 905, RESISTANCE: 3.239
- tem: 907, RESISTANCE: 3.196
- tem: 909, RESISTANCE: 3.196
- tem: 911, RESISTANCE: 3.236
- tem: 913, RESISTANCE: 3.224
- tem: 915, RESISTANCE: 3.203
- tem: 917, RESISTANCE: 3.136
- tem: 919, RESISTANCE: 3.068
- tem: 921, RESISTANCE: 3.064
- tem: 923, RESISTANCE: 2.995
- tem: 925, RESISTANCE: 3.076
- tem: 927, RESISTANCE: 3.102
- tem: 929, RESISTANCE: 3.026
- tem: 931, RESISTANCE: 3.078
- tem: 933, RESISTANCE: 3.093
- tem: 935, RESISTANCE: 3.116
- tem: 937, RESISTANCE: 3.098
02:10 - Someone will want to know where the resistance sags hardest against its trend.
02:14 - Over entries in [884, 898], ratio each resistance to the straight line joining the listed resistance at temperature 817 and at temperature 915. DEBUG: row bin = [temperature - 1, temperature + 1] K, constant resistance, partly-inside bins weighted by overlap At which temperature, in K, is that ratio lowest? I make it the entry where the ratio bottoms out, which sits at 897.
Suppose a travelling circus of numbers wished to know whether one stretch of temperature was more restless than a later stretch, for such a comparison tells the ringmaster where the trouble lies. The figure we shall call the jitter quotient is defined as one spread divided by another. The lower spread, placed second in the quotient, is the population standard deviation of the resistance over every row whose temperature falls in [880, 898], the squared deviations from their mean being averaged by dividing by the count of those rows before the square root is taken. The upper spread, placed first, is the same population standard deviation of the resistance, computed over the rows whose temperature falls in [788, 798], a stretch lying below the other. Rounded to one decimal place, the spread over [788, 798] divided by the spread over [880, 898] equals 2.8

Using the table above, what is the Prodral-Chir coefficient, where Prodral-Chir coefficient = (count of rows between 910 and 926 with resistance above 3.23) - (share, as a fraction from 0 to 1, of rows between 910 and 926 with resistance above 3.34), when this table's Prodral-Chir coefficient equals 1.0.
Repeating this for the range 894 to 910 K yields 6.0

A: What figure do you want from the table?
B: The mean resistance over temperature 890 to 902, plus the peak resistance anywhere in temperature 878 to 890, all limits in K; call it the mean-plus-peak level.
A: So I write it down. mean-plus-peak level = 6.74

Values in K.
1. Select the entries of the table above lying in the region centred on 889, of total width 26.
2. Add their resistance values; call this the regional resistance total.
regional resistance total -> 43.4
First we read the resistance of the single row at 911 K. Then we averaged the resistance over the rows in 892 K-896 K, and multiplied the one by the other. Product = 10.9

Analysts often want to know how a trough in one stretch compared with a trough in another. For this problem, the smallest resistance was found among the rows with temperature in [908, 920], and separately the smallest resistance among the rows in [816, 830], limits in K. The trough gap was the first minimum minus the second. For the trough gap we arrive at 1.7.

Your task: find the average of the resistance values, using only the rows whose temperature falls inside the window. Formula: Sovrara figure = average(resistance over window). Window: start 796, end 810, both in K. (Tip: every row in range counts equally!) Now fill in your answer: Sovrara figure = 3.60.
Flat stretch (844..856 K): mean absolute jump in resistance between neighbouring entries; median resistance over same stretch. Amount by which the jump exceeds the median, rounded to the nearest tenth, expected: -3.6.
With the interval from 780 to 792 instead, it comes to -2.9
